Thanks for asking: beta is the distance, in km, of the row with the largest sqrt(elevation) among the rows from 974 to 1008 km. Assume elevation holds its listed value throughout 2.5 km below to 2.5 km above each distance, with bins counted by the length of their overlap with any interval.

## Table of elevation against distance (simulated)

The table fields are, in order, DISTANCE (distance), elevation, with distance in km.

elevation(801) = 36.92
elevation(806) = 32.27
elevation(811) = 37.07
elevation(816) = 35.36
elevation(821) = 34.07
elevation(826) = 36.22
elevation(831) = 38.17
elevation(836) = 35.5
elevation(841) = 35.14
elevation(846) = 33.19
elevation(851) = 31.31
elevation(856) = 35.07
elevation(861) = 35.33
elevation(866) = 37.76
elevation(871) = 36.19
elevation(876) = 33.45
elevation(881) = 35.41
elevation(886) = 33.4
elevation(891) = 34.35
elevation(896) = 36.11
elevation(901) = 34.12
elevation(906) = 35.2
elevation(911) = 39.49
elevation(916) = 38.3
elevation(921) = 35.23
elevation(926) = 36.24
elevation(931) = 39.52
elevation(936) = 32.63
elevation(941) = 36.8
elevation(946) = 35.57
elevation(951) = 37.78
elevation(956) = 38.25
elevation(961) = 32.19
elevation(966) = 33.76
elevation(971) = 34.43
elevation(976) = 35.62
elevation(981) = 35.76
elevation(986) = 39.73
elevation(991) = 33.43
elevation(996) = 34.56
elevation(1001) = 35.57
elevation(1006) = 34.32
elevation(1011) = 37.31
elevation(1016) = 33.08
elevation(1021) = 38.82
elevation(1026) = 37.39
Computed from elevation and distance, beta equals 986 km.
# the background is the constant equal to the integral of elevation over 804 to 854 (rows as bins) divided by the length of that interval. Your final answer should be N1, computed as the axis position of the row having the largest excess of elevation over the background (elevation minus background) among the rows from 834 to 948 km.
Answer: 931 km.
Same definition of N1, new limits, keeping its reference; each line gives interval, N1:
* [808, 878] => 831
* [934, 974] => 956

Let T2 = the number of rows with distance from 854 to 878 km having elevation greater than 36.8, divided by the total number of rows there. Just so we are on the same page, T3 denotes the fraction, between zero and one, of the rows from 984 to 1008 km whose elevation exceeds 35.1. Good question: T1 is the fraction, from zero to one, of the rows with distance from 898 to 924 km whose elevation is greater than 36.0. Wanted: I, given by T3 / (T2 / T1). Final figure 0.8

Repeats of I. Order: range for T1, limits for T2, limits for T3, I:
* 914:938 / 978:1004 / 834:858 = 1.2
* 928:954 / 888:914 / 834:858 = 1.2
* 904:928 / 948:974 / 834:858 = 0.6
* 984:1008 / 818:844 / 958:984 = 0.4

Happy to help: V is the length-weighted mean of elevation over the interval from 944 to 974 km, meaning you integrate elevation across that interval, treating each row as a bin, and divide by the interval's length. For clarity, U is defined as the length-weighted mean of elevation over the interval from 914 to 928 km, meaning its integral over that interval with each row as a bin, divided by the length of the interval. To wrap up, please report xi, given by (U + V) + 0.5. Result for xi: 72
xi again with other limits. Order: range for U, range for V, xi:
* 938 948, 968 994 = 72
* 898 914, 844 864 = 71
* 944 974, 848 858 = 69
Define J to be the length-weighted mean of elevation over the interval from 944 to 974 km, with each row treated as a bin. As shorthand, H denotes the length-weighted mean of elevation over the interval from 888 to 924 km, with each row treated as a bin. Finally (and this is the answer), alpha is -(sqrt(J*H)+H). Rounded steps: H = 36.1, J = 35.3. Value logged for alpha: -71.8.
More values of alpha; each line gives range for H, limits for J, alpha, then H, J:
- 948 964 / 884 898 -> -71.3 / 36.0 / 34.6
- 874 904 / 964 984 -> -69.3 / 34.5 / 35.0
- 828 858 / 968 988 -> -70.2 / 34.7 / 36.2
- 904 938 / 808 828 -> -72.9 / 36.7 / 35.6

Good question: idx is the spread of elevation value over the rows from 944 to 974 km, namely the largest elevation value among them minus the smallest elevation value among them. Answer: 6.1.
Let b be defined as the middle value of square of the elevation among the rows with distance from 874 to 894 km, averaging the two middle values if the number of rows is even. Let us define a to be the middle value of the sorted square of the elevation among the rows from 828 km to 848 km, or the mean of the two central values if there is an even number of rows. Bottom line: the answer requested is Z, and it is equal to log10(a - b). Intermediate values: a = 1248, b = 1149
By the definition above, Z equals 1.99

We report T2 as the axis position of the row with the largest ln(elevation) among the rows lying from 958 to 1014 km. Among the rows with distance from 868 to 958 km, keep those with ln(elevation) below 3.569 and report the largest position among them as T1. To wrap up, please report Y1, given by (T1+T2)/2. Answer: 961.0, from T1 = 936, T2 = 986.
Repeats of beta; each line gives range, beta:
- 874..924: 911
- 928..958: 931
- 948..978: 956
